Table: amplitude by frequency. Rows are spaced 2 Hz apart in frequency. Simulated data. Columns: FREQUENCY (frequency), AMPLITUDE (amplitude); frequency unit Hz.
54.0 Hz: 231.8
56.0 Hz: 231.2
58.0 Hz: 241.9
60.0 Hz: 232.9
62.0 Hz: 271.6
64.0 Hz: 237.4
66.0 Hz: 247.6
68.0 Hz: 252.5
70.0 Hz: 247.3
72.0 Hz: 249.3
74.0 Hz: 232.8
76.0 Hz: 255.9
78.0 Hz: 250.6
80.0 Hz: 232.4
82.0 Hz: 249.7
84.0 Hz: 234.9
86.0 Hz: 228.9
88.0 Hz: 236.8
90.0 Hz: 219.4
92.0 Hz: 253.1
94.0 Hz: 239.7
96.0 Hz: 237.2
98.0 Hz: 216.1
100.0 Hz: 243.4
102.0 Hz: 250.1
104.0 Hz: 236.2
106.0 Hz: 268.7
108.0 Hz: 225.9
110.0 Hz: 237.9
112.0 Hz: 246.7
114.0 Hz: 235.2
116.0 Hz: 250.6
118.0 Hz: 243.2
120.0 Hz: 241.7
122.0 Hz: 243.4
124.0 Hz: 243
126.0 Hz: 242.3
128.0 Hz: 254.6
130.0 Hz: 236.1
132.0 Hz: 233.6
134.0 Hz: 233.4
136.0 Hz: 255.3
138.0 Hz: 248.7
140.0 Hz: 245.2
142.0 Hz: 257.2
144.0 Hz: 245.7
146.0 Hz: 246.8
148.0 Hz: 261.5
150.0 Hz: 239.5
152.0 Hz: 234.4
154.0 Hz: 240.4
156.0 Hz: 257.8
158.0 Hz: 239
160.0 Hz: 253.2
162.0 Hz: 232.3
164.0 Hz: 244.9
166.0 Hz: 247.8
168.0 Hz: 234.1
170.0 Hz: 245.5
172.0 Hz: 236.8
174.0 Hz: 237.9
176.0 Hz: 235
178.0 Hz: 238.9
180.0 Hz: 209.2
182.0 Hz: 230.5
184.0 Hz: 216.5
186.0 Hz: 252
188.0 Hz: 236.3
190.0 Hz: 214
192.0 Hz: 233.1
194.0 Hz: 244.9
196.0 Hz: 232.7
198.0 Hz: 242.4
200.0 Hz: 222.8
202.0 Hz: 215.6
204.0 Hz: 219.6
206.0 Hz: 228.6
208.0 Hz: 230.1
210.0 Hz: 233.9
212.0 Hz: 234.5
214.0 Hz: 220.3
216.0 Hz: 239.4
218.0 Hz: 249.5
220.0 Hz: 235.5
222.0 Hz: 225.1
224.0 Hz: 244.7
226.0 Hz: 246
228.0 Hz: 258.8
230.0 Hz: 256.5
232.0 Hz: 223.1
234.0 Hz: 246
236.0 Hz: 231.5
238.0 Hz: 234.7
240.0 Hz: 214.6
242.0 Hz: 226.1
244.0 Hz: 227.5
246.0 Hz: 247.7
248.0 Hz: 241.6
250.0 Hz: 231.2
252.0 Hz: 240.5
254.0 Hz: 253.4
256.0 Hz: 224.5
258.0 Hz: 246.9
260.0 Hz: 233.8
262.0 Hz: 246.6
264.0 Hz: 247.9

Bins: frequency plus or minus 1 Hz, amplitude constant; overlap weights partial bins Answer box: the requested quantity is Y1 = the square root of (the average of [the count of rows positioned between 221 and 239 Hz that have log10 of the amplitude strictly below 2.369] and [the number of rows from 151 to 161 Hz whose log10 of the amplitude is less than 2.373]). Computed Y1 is 1.4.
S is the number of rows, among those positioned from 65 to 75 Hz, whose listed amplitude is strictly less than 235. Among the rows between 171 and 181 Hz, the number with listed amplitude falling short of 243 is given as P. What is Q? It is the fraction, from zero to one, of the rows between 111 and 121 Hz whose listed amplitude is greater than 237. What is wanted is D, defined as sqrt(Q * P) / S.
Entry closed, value 2.0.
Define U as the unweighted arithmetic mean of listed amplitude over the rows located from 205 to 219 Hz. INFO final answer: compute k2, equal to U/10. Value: 23.4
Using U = 234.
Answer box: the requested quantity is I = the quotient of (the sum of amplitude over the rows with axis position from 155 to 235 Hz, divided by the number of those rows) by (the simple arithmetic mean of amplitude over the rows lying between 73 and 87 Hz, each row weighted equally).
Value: 0.98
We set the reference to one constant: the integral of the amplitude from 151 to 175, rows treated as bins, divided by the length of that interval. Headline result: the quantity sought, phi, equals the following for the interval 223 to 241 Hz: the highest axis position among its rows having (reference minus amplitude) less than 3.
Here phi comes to 234.0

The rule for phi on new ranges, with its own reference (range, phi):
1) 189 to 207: 198.0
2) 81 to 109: 106.0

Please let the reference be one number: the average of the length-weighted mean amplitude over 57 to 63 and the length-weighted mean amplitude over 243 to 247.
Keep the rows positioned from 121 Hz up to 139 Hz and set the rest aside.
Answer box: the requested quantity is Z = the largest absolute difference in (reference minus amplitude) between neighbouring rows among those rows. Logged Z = 22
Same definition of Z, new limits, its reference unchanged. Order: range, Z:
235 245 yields 20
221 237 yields 33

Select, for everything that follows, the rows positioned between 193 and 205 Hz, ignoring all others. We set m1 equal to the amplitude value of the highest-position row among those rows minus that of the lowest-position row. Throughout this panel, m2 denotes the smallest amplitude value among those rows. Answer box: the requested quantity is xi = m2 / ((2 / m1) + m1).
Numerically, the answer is -8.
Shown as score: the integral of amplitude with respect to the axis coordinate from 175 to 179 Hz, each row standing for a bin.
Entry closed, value 948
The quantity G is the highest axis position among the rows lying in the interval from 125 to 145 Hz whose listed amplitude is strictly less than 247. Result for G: 144.0 Hz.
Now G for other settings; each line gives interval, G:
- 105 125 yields 124.0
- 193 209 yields 208.0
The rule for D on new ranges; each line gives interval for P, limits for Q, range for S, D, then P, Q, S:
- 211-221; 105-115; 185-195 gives 0.8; 4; 0.6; 2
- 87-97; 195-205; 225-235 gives 0.9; 4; 0.2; 1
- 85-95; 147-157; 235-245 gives 0.4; 4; 0.8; 5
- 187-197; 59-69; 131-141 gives 0.9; 4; 0.8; 2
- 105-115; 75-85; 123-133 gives 1.3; 3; 0.6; 1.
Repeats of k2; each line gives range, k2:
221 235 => 24.3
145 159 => 24.6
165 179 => 23.9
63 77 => 24.6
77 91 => 23.6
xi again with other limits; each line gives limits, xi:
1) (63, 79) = 17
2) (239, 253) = 8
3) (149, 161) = 17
